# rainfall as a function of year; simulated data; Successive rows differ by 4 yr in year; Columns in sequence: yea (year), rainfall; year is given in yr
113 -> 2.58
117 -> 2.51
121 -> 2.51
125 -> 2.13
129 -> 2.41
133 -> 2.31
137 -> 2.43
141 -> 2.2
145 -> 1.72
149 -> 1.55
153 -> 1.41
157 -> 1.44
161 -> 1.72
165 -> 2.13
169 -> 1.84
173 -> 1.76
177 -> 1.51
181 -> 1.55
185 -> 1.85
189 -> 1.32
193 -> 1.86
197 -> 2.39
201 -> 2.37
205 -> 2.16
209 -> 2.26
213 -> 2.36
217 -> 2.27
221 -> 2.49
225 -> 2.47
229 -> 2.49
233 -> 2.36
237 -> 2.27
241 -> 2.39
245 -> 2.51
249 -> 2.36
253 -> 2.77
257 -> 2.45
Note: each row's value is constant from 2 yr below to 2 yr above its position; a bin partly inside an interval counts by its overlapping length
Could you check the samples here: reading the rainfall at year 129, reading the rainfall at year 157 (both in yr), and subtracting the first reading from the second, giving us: -1.0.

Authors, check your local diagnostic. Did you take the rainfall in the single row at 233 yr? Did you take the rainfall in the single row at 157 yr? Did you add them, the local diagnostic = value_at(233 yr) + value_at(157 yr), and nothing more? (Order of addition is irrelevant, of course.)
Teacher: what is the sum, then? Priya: 3.8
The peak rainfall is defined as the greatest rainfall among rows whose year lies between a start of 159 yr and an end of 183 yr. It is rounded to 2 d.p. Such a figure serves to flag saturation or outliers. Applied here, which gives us 2.13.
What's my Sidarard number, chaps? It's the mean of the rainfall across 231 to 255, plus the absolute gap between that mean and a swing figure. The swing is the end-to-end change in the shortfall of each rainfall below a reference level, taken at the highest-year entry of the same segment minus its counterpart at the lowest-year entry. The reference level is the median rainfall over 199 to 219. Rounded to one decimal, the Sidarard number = 5.3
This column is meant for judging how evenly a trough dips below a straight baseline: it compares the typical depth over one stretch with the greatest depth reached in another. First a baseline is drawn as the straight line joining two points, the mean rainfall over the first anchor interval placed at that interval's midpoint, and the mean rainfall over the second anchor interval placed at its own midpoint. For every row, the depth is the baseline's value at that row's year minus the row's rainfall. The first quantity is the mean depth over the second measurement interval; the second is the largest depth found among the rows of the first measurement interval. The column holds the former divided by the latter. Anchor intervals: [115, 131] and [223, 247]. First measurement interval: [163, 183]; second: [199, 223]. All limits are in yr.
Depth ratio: 0.10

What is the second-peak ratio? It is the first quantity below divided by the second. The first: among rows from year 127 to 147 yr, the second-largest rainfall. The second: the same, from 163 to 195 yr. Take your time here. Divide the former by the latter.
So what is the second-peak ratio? 1.30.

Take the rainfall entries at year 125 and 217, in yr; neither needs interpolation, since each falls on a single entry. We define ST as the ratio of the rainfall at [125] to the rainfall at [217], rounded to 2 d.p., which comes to 0.94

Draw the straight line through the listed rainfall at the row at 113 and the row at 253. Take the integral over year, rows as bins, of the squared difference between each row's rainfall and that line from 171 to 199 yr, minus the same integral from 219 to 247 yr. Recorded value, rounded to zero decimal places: 24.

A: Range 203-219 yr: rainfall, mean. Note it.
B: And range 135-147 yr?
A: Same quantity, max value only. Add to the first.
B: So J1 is 4.69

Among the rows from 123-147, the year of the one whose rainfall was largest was 137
